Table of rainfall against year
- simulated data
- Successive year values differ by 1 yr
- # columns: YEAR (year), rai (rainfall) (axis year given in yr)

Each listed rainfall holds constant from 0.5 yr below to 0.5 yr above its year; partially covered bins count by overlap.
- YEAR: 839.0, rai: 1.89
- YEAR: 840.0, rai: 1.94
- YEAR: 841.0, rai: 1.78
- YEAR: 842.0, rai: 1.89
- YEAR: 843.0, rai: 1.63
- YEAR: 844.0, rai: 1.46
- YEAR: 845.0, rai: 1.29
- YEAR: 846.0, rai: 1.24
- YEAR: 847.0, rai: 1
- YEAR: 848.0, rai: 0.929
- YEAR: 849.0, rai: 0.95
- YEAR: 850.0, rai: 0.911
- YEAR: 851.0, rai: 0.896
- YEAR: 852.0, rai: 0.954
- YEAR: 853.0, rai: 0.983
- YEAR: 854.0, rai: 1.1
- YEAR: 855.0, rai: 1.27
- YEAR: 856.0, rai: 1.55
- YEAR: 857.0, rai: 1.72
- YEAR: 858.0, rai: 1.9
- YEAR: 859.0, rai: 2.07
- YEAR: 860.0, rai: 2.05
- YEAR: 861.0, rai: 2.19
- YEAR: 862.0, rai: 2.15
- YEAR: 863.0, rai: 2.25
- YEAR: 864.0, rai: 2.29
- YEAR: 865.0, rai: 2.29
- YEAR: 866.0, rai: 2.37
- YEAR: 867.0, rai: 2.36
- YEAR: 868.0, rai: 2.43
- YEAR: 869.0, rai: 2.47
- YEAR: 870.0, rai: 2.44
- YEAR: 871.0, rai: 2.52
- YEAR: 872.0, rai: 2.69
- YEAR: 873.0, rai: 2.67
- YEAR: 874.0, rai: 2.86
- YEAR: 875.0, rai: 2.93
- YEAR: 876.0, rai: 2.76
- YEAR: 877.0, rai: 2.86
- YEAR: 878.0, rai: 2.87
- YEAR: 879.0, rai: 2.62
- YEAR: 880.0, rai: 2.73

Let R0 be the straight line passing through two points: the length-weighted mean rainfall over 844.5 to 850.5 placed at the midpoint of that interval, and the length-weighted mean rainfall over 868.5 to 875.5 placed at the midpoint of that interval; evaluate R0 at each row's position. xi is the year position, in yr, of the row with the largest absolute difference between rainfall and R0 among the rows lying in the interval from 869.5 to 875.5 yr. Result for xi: 870.0 yr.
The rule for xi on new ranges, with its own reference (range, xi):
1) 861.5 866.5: 863.0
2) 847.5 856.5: 853.0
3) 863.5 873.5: 864.0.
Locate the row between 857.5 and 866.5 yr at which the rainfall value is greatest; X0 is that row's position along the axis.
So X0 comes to 866.0 yr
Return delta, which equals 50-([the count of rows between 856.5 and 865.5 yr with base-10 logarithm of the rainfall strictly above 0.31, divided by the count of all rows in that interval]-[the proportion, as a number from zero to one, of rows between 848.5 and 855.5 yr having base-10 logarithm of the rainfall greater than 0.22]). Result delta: 49.2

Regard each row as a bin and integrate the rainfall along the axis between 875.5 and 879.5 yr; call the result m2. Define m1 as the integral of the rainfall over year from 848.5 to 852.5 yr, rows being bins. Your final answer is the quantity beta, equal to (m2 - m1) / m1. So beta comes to 2.0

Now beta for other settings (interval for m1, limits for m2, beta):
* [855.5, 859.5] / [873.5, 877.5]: 0.6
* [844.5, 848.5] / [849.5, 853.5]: -0.2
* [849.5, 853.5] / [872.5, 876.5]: 2.0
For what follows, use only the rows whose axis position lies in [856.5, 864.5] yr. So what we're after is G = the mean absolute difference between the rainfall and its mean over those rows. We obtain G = 0.14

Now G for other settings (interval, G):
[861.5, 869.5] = 0.08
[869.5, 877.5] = 0.14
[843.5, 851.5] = 0.18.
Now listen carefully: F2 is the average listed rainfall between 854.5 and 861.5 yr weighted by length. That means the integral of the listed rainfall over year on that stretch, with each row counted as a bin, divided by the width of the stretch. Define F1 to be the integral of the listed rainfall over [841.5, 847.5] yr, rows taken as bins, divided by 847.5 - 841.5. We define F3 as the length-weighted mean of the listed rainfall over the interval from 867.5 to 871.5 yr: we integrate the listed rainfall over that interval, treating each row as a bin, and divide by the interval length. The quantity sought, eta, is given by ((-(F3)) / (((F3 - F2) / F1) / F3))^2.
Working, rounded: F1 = 1.4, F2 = 1.8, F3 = 2.5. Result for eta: 179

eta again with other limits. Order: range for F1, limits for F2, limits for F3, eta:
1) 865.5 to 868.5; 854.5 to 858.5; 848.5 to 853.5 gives 10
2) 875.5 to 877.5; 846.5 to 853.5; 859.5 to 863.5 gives 117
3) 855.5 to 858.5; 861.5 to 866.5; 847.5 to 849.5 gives 1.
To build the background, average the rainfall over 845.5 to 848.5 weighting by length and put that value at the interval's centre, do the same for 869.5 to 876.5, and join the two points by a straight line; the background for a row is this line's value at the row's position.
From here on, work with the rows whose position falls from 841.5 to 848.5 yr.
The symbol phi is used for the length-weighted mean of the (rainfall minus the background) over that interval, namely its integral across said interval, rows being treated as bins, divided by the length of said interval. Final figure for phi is 0.42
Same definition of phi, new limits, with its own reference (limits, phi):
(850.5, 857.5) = -0.29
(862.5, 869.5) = 0.10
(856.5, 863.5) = 0.17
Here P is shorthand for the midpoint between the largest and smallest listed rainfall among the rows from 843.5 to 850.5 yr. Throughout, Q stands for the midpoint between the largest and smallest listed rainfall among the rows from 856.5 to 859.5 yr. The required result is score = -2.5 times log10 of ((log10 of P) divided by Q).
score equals 3.52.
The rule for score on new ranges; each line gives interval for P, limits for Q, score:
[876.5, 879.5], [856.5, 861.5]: 1.62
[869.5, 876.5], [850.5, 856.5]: 1.14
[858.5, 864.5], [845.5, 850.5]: 1.26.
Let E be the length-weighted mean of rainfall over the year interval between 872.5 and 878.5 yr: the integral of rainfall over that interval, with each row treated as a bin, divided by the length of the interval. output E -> 2.8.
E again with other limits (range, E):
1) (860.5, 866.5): 2.3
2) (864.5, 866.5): 2.3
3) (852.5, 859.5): 1.5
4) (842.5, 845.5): 1.5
